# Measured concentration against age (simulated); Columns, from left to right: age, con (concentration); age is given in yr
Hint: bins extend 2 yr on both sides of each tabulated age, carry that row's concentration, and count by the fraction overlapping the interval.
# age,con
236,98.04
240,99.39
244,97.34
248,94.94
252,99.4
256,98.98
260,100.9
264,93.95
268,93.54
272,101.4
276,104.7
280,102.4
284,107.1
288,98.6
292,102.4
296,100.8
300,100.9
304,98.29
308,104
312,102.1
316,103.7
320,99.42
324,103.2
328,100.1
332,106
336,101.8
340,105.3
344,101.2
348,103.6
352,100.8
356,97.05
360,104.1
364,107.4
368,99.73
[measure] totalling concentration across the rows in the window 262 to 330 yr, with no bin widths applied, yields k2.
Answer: 1717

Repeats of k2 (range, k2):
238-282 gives 1087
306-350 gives 1130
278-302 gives 612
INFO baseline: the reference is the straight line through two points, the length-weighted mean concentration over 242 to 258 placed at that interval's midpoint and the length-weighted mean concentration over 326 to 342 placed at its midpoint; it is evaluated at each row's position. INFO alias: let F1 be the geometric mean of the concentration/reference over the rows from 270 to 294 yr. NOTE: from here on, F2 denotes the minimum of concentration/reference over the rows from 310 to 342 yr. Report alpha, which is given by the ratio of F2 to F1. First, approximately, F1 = 1.03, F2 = 0.971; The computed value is 0.94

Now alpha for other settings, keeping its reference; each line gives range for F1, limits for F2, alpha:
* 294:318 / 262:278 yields 0.94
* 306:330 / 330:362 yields 0.93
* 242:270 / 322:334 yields 0.98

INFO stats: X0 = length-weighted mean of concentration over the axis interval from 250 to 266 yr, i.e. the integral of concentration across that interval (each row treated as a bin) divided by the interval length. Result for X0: 98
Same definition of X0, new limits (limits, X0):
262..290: 100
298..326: 102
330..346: 104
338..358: 102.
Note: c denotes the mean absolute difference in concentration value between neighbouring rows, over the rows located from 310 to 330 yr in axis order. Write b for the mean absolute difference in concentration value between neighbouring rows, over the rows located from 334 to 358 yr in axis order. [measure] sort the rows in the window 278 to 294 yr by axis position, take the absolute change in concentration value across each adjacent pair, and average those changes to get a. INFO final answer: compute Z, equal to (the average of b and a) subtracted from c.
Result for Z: -1.3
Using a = 5.7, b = 3.3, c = 3.2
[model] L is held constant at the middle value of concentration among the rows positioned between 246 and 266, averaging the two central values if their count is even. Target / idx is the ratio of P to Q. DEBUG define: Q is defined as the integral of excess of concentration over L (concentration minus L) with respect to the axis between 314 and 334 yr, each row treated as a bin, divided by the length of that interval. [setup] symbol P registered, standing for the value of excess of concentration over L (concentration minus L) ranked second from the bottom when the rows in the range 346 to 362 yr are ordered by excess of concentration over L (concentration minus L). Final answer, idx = 0.5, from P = 1.8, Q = 3.5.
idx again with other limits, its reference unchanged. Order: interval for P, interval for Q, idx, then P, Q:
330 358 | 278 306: 0.7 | 1.8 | 2.5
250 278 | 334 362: -1.7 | -5.0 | 3.0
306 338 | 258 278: -13.7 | 1.1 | -0.1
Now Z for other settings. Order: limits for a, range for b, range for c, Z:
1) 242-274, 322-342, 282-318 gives -0.6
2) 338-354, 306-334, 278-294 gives 2.4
